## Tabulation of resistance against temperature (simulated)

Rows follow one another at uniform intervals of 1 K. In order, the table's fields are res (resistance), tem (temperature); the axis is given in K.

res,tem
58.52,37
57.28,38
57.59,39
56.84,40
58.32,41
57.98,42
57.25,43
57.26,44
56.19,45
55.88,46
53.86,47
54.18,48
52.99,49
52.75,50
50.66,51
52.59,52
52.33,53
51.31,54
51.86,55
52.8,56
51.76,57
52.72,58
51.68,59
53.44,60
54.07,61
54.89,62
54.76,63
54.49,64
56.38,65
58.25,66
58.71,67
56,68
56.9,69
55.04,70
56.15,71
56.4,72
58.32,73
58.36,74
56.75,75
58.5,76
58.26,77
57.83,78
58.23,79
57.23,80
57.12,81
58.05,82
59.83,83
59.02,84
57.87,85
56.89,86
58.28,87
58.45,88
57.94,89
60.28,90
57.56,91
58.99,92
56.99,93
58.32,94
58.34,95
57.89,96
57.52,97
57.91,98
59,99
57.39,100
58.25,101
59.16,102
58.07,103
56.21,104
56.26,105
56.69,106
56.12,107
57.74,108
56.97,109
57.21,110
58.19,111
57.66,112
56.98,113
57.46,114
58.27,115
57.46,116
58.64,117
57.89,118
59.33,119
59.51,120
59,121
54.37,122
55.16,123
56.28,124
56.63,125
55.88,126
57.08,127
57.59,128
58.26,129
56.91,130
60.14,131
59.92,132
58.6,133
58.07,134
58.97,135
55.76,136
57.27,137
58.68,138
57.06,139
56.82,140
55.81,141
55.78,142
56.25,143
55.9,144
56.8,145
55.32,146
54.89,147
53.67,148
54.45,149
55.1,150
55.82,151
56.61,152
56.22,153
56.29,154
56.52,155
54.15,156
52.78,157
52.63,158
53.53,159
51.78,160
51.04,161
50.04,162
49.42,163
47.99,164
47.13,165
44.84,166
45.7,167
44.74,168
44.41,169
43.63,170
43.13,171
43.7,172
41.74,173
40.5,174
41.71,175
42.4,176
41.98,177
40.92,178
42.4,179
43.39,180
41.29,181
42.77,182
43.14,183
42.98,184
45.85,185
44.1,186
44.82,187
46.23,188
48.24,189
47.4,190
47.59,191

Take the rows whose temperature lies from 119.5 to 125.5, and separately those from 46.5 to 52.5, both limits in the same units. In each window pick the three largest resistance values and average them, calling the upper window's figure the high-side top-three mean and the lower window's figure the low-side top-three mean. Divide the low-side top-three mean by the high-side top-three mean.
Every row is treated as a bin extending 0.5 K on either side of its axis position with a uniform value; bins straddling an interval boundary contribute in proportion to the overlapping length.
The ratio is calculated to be 0.92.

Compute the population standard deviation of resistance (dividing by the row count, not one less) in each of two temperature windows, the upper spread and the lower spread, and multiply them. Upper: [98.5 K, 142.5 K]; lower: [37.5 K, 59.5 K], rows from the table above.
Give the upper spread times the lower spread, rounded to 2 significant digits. 3.2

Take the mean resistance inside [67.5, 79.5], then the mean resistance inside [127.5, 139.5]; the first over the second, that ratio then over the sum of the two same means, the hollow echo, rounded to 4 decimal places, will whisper 0.0085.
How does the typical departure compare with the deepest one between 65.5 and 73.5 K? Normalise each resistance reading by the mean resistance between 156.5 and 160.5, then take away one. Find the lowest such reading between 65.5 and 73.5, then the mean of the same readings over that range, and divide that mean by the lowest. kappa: 1.8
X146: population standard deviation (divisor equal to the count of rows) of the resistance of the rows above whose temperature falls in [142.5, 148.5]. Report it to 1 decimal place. 1.0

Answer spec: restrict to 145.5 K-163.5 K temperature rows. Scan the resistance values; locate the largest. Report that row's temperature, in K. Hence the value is 152 K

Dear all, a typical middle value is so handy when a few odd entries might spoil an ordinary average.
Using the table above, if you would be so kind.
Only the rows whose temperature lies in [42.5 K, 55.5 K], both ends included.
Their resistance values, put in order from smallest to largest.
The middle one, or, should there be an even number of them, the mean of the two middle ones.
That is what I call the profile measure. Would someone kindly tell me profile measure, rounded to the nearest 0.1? 53.0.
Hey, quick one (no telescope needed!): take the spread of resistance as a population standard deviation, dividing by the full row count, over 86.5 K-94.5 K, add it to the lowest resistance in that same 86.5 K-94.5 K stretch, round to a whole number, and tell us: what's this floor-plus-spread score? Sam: 58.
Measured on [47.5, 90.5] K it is 53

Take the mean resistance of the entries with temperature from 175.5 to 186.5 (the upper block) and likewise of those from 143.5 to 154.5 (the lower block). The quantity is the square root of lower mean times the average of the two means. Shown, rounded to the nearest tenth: 52.3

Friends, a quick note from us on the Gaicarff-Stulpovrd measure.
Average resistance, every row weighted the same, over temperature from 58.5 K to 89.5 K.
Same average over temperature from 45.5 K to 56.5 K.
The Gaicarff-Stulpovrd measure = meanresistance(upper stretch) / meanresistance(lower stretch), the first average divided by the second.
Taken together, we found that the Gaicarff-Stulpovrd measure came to 1.08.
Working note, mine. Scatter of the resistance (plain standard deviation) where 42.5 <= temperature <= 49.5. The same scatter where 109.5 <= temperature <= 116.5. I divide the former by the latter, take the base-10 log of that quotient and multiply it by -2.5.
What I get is -1.4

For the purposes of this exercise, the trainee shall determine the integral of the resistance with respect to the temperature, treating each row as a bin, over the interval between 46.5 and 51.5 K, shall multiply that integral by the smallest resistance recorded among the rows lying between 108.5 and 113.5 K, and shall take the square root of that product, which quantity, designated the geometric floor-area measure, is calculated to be 123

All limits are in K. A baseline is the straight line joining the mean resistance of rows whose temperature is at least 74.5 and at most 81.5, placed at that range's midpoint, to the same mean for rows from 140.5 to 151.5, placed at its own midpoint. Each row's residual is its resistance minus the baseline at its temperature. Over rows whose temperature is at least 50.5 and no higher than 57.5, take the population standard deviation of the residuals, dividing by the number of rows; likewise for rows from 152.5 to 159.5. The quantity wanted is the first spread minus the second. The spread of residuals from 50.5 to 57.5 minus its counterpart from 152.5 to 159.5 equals -0.8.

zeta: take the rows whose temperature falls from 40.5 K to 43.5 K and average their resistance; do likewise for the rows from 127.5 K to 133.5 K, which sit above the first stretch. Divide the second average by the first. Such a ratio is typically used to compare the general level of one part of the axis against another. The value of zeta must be 1.01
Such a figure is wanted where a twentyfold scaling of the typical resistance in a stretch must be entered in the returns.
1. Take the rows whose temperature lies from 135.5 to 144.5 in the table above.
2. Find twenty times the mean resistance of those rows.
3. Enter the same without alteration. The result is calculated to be 1132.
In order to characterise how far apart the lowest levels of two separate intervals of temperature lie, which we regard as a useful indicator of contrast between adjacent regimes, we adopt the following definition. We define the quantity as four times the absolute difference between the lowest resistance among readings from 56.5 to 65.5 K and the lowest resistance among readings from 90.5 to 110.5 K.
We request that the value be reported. 18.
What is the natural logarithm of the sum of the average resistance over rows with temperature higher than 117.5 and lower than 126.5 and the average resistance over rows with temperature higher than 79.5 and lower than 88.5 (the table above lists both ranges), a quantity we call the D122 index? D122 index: 4.75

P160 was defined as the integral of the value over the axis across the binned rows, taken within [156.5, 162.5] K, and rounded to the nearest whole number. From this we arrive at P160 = 312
